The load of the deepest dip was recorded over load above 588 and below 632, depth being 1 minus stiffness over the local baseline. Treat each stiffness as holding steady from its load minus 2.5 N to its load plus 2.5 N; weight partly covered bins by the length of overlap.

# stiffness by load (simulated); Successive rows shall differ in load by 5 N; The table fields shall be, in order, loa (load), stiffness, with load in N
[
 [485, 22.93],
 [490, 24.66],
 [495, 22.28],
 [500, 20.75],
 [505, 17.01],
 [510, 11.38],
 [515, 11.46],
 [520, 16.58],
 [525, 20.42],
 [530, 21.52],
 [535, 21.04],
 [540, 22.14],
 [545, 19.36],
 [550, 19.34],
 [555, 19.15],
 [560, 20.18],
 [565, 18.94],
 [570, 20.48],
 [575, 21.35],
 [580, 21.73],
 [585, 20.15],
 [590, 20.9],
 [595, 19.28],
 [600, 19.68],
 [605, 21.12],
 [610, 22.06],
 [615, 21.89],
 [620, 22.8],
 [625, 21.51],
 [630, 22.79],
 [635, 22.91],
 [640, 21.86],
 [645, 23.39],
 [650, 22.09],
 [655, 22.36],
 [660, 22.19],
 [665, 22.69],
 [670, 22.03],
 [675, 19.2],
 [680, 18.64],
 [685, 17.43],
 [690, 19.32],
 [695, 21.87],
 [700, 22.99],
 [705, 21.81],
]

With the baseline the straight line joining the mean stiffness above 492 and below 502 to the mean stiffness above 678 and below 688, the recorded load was 595 N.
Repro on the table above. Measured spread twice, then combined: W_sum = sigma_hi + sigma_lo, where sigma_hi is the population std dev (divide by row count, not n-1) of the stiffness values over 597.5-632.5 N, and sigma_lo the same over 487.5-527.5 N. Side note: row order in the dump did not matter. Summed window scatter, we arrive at 5.6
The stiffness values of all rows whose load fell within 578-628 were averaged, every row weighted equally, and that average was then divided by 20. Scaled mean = 1.06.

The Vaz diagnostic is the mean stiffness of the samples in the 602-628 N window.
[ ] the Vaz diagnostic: 21.9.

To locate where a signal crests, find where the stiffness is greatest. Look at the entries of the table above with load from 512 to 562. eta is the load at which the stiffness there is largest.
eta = 540 N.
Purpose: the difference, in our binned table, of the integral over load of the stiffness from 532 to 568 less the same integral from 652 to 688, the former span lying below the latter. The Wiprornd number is -22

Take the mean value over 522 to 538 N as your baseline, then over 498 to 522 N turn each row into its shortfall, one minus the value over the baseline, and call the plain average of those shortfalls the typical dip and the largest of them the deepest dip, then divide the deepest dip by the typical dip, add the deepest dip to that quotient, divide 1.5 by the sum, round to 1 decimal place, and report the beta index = 0.7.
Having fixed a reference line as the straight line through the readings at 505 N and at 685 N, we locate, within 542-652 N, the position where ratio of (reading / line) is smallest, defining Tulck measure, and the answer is 565 N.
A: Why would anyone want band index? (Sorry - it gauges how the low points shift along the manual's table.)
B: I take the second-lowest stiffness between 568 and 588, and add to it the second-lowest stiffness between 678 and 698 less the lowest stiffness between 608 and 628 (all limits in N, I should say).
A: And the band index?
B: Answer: 18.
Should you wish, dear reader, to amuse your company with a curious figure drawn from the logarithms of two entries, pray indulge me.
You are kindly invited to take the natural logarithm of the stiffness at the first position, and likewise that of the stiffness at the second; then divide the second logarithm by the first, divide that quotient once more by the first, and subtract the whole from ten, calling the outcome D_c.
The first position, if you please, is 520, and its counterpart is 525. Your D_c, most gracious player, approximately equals 9.62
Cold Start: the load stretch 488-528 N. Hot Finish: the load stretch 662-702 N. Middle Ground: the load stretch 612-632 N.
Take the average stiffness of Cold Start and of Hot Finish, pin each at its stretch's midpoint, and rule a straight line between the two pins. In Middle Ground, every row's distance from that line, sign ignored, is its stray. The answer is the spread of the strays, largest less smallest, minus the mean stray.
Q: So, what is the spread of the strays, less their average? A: -1.2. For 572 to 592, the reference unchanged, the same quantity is -0.3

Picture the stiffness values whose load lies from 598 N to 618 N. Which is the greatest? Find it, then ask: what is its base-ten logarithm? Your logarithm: 1.34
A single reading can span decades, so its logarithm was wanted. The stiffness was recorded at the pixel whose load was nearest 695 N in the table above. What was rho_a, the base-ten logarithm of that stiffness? 1.34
